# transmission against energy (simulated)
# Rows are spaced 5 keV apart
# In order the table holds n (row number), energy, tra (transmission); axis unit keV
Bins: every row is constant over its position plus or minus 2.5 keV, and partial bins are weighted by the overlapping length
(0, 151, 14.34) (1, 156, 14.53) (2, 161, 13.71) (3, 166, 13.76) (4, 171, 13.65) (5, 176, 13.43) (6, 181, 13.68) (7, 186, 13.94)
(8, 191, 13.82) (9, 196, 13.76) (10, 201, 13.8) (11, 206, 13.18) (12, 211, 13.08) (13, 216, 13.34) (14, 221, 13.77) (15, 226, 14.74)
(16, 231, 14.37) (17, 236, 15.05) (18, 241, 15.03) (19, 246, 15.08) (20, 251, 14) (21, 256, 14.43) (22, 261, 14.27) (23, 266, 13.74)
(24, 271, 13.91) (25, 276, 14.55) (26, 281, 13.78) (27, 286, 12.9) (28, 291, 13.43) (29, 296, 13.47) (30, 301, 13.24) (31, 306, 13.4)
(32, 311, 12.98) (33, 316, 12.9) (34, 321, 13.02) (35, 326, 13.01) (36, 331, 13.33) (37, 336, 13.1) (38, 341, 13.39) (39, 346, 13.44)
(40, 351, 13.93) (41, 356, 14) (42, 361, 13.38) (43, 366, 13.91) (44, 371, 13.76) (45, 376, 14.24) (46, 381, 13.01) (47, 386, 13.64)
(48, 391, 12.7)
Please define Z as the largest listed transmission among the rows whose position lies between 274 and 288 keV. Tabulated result 14.55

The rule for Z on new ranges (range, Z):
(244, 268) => 15.08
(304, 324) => 13.4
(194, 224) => 13.8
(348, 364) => 14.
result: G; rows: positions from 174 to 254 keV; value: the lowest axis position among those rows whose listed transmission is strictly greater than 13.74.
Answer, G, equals 186 keV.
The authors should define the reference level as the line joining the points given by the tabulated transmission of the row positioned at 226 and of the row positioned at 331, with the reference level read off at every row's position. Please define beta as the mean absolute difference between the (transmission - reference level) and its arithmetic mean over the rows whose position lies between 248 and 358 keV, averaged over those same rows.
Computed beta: 0.37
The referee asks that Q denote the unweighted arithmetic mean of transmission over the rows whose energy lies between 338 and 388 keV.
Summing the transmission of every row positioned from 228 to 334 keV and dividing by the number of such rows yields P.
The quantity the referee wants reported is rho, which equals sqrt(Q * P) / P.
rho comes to 1.00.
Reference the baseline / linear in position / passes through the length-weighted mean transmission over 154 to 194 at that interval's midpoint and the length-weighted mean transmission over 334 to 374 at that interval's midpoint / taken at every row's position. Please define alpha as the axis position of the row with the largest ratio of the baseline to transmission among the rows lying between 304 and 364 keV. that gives 316 keV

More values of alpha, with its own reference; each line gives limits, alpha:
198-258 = 211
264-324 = 286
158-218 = 211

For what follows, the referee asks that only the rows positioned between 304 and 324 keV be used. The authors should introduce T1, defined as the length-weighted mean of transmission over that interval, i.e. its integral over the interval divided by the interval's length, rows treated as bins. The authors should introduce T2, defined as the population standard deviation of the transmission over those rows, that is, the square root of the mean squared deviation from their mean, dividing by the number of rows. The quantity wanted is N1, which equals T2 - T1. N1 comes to -12.87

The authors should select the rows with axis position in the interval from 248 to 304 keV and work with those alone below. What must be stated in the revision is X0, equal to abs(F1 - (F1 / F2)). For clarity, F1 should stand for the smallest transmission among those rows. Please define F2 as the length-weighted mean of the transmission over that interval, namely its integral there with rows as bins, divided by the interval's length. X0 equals 11.97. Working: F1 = 12.9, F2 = 13.8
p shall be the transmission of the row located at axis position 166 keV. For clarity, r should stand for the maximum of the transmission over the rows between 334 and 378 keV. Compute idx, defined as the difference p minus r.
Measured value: -0.5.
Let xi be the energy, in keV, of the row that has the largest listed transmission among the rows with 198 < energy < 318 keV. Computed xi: 246 keV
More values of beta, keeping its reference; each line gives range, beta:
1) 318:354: 0.35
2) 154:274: 0.77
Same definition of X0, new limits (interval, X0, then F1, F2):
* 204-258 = 12.16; 13.08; 14.2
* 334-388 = 12.05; 13.01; 13.6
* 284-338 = 11.92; 12.9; 13.2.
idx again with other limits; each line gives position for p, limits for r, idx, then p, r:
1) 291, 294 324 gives 0.0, 13.43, 13.47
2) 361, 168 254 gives -1.7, 13.38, 15.08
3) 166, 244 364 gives -1.3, 13.76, 15.08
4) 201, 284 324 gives 0.3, 13.8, 13.47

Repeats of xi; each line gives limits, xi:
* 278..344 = 281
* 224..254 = 246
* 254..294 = 276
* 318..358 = 356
